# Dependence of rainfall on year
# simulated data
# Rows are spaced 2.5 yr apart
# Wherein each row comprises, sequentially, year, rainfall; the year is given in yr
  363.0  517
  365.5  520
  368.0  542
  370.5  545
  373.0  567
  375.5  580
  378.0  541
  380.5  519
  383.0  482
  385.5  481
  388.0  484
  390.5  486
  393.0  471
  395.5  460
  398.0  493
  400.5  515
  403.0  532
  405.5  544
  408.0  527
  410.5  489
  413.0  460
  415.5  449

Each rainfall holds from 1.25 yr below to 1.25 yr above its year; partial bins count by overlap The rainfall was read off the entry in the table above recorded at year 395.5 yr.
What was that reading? 460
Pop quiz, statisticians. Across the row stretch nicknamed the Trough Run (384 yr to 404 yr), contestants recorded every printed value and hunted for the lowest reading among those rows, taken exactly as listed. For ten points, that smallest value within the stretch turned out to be 460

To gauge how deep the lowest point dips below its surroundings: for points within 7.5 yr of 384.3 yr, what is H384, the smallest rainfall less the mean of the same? -18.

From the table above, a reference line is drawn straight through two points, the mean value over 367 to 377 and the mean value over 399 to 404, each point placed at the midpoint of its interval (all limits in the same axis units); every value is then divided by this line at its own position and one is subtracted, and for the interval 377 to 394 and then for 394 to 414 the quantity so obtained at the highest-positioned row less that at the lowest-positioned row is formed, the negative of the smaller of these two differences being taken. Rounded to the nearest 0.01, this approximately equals 0.10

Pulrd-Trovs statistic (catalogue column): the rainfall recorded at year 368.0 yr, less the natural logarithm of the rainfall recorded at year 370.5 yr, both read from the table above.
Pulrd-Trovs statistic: 536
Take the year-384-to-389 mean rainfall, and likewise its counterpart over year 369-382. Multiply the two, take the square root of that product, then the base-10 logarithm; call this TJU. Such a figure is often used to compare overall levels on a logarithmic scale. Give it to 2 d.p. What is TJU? 2.71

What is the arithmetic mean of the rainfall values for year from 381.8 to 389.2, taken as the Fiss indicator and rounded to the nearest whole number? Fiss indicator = 482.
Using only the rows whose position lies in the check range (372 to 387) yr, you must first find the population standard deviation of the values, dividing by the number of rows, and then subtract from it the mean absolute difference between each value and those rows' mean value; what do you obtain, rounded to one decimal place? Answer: 4.0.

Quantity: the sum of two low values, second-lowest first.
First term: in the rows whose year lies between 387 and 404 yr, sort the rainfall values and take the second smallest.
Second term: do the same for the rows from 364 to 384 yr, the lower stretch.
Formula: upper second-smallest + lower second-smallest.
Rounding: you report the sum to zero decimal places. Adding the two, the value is 990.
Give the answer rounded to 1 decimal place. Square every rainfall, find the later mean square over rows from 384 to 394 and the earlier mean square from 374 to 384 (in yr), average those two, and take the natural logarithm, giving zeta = 12.5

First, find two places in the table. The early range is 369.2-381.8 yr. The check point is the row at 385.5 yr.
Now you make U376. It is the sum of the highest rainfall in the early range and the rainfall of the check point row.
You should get 1061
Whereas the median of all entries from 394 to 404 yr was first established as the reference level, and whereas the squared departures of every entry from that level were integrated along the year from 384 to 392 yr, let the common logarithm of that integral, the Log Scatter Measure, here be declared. 3.5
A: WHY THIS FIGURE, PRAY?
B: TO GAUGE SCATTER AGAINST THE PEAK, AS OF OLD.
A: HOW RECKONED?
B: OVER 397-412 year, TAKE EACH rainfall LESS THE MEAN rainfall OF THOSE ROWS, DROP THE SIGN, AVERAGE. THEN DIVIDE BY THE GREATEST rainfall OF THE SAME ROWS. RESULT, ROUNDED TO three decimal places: 0.032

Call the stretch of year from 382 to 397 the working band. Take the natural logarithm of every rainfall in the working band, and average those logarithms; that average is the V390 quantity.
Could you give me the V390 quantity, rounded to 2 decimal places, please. 6.17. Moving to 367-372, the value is 6.30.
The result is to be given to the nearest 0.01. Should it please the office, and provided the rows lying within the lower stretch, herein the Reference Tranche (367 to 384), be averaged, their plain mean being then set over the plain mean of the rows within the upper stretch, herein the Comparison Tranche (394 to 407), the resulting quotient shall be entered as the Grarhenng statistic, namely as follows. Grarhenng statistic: 1.06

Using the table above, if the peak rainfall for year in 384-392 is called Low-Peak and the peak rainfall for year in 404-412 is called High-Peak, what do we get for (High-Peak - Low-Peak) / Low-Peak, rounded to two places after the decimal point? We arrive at 0.12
